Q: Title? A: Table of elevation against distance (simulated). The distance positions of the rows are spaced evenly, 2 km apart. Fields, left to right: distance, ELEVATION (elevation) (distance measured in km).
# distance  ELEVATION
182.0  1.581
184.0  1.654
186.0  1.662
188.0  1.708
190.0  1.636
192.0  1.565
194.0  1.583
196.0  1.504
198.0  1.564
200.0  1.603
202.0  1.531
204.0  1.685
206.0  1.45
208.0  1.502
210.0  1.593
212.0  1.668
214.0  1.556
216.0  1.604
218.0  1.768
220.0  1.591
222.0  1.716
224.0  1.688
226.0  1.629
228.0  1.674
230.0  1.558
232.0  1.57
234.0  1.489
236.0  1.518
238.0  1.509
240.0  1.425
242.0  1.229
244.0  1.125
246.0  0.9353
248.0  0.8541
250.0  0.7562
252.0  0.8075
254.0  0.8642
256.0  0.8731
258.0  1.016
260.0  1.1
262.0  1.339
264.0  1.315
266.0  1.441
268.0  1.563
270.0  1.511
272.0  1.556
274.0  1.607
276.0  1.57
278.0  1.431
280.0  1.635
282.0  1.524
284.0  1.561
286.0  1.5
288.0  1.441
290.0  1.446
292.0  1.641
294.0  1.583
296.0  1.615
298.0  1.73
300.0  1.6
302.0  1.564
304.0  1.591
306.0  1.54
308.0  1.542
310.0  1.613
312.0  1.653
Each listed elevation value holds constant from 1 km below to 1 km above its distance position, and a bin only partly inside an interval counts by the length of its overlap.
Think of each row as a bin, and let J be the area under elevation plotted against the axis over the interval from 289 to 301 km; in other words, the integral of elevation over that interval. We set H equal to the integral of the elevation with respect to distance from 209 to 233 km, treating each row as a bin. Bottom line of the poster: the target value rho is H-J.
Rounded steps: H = 39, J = 19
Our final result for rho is 20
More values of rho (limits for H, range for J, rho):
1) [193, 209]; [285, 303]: -3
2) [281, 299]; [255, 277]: -2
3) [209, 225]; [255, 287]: -19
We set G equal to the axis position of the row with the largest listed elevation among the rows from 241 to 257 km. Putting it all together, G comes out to 242.0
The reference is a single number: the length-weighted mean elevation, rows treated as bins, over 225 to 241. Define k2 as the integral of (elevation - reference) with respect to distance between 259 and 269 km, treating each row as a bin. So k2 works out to -1.95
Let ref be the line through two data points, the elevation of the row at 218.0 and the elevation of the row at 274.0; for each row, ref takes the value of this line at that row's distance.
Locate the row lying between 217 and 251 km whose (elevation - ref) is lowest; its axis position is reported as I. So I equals 250.0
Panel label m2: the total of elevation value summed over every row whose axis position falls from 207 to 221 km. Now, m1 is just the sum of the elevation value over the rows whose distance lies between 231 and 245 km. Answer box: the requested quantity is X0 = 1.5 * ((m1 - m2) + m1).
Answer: 13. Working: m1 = 9.9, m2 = 11.3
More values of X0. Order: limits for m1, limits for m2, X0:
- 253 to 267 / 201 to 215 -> 7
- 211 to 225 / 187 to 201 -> 18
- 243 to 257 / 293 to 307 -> 2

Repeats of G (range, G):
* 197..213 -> 204.0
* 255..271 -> 268.0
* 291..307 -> 298.0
